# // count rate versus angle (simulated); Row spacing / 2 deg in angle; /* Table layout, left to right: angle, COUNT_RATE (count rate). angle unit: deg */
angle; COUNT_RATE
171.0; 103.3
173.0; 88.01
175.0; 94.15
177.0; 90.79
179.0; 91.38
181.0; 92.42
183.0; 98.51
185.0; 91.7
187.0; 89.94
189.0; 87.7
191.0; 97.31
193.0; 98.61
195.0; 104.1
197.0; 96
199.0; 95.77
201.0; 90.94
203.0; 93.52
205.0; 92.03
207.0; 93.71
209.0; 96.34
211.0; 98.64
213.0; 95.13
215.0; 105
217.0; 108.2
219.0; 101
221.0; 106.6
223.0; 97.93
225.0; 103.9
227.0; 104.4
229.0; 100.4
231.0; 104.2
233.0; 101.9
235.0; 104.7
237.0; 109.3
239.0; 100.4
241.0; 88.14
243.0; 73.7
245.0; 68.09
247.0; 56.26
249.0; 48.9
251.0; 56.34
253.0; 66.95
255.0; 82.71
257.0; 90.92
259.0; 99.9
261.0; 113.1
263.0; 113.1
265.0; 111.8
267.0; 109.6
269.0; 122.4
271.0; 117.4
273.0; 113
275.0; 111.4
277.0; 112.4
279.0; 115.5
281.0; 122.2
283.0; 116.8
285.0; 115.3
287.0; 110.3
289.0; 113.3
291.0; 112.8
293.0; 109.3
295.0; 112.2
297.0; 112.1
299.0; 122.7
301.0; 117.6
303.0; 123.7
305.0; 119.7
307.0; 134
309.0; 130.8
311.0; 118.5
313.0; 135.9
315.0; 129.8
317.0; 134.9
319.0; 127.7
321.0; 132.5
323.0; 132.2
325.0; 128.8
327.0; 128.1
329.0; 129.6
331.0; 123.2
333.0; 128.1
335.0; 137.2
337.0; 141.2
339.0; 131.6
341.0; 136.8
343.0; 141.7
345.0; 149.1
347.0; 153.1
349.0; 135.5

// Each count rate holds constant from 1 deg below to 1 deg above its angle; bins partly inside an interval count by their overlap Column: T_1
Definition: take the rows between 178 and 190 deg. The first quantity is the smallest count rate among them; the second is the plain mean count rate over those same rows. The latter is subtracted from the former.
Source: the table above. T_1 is -4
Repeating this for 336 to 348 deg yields -11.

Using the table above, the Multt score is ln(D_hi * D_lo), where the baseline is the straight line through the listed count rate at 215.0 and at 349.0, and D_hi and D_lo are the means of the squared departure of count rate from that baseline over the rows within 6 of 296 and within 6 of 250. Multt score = 12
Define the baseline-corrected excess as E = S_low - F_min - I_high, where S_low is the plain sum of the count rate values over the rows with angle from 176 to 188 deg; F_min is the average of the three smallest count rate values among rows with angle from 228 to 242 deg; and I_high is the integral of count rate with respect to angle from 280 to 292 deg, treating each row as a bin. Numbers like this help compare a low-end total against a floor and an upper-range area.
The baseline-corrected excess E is -923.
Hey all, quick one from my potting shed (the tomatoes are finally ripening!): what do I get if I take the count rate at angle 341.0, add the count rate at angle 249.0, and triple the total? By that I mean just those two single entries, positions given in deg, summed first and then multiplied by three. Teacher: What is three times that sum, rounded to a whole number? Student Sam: 557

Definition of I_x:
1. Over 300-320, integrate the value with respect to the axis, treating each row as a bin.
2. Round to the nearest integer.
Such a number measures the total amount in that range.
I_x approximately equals 2545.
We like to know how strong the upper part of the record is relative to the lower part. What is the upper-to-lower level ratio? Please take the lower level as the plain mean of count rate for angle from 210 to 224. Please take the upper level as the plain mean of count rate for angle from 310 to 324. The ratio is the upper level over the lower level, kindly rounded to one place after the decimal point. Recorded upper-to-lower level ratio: 1.3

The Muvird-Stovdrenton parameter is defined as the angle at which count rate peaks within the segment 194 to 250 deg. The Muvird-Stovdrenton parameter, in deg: 237.0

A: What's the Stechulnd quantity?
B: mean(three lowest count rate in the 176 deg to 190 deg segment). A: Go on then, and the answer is 89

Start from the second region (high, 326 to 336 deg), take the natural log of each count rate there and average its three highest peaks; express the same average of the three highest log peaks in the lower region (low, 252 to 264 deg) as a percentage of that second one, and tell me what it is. 96.1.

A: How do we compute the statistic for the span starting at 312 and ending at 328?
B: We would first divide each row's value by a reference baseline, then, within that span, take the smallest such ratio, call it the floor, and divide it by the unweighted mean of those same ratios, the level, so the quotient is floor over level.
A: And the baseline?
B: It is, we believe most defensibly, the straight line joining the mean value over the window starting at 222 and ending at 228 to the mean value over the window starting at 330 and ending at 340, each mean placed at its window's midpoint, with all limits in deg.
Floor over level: 0.96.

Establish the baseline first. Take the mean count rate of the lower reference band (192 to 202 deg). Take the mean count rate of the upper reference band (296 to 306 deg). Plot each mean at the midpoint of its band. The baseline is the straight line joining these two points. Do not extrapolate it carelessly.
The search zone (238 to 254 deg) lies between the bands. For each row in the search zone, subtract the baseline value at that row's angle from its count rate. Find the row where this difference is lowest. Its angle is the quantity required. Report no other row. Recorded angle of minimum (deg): 249.0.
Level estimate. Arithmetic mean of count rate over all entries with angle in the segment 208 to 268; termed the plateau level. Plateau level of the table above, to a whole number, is 94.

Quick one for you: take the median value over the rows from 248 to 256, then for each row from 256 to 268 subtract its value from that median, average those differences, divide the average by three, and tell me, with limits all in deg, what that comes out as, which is -15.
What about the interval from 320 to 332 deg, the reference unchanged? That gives -22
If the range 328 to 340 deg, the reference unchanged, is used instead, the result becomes -23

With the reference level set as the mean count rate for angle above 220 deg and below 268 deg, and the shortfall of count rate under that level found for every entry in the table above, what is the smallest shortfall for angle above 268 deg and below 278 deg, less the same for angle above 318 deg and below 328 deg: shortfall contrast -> 10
